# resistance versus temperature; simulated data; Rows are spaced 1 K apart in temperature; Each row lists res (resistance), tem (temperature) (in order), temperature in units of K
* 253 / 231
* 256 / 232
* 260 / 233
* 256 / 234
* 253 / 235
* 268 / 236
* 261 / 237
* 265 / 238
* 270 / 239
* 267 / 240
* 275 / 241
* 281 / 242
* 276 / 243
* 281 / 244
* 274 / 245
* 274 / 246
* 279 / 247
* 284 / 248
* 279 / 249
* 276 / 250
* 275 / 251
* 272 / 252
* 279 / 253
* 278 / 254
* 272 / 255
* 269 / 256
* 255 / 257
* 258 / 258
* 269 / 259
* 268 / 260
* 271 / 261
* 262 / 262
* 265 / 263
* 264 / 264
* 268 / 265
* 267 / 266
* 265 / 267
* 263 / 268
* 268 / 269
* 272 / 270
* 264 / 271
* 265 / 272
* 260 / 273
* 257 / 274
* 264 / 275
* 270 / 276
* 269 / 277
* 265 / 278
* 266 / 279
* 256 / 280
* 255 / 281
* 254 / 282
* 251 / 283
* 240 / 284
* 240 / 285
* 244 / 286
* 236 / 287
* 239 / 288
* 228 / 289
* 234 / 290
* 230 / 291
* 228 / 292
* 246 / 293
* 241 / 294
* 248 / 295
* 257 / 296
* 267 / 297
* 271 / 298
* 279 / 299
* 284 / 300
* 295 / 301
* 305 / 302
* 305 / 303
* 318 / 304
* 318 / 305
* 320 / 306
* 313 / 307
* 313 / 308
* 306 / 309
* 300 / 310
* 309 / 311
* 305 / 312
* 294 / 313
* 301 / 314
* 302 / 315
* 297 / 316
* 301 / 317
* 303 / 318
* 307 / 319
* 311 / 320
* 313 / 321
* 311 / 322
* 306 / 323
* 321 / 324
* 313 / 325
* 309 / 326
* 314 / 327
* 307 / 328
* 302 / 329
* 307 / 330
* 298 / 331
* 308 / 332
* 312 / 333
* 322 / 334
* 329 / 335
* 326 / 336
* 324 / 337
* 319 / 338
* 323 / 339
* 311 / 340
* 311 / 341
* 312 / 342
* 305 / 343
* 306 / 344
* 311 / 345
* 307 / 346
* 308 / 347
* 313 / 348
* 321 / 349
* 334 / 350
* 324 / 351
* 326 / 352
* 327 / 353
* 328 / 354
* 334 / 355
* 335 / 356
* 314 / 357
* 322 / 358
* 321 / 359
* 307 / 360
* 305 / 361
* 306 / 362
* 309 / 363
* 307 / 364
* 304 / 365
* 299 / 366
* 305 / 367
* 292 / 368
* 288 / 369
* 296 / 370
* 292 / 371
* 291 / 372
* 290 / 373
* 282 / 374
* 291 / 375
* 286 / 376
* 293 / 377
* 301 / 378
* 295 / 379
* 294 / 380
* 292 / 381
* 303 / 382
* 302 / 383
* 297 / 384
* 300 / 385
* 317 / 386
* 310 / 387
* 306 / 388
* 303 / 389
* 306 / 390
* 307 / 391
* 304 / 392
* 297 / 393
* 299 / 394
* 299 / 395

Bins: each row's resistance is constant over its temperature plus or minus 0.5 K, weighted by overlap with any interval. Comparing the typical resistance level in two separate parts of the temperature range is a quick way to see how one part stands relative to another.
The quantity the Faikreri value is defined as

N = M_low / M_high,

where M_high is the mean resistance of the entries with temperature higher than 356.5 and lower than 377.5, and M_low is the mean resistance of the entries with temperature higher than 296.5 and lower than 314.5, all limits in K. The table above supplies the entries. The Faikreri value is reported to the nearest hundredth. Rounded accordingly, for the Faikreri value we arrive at 1.00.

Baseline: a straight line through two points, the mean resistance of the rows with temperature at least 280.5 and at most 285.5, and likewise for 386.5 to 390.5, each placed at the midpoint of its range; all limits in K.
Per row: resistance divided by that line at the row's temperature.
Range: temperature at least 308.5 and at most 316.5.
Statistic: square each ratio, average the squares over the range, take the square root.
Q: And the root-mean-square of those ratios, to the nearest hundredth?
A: 1.14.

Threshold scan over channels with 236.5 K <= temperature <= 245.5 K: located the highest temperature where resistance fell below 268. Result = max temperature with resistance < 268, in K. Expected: 240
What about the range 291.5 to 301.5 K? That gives 297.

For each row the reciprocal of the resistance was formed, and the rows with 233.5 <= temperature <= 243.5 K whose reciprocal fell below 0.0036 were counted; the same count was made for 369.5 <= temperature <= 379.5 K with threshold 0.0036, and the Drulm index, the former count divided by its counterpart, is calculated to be 0.10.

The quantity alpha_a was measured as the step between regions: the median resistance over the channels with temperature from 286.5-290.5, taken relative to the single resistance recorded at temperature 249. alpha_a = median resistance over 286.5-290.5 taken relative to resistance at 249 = -44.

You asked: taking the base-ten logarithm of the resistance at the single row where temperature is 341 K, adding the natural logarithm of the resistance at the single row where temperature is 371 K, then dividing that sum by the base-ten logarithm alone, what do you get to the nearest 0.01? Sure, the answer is 3.28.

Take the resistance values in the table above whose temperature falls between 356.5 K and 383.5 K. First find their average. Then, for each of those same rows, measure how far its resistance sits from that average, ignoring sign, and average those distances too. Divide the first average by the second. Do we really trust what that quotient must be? 36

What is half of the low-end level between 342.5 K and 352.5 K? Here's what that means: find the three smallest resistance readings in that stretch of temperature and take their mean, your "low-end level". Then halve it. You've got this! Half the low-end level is 153.0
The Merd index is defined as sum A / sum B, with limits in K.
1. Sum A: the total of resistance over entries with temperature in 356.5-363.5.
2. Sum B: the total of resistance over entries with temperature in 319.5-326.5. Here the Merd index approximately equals 1.00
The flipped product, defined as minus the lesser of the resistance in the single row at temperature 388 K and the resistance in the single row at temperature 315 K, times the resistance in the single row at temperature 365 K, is -91808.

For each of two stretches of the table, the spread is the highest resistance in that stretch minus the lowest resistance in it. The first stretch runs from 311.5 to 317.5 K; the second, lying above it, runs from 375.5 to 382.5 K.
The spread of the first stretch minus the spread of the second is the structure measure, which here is -6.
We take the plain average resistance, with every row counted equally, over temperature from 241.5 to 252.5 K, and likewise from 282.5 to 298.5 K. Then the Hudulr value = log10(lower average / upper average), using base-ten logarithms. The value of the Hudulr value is 0.06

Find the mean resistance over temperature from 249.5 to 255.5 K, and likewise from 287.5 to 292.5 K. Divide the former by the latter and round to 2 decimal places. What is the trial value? 1.19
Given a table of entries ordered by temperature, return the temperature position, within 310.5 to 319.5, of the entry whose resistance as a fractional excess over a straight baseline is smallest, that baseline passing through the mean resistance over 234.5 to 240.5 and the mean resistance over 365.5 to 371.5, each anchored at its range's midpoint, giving 313 K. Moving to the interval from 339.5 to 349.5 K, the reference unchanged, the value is 343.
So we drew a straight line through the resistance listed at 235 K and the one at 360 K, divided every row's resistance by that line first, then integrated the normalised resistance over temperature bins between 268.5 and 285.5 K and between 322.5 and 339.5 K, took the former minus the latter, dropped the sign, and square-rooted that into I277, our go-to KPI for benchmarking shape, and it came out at 1.4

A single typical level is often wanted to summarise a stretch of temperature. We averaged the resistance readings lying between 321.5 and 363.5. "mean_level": 315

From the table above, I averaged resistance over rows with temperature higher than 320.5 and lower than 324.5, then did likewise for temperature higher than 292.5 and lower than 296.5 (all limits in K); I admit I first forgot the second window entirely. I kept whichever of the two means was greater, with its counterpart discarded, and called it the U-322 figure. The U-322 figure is 313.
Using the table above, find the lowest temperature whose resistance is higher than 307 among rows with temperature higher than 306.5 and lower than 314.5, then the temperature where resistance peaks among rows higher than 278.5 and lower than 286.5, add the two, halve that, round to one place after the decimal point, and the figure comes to 293.0 K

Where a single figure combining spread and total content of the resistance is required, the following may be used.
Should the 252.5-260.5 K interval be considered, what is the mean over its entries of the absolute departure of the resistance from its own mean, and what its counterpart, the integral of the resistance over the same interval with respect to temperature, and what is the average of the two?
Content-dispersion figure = 1077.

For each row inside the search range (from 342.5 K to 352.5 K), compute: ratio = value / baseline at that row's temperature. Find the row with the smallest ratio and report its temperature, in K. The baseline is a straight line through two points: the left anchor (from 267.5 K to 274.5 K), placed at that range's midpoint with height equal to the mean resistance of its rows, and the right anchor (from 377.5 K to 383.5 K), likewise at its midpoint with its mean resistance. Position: 343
